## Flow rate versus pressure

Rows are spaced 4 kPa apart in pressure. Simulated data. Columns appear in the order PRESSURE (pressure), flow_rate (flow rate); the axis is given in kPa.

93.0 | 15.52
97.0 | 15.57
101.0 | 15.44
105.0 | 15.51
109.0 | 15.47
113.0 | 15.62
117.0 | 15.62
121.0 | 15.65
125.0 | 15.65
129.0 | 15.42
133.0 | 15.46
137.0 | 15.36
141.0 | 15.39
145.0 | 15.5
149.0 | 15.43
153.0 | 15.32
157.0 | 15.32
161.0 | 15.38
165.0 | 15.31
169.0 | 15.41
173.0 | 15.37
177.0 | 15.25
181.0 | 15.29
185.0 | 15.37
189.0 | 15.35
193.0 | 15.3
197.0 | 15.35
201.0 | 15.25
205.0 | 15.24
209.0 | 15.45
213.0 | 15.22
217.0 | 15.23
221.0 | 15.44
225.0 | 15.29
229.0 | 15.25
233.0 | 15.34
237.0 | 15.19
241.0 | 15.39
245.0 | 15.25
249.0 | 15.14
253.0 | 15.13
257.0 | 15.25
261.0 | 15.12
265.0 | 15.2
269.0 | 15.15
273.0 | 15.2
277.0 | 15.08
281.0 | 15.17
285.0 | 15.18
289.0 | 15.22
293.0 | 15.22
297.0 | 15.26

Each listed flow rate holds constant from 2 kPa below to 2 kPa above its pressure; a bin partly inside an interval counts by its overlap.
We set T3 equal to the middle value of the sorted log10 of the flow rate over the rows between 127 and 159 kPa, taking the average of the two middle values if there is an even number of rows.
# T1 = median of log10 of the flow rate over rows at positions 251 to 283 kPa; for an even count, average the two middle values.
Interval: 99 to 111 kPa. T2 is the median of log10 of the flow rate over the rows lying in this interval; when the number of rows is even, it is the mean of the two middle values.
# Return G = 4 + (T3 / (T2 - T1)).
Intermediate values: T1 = 1.18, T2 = 1.19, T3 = 1.19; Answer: 139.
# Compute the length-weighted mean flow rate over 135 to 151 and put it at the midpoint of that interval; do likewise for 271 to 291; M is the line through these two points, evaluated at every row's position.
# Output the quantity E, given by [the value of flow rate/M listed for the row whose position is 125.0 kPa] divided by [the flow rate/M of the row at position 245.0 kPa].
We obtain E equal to 1.012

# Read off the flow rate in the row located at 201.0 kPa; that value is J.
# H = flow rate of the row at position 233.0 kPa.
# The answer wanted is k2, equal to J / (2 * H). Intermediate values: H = 15.34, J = 15.25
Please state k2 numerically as 0.497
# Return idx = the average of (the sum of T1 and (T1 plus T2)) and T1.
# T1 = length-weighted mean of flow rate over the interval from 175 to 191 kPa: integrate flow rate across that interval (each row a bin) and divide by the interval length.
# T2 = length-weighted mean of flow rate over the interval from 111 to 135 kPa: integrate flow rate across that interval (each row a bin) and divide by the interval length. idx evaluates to 30.8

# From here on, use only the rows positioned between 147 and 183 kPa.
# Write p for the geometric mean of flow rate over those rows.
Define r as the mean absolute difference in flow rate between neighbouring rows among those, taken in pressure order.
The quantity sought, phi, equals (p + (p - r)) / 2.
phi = 15.3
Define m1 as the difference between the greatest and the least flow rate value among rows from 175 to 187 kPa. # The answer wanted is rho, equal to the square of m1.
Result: 0.014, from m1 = 0.12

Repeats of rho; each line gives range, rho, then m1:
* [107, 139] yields 0.084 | 0.29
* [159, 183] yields 0.026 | 0.16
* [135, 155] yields 0.032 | 0.18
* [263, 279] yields 0.014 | 0.12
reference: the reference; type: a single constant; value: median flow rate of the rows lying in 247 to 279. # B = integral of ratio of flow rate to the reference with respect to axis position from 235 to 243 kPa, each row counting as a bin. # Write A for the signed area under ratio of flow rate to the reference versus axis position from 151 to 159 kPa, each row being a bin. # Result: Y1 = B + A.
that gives 16.17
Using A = 8.09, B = 8.08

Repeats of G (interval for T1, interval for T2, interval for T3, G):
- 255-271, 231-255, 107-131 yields 932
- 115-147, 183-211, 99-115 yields -321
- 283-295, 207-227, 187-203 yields 599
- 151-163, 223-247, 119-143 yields -833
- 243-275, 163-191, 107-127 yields 244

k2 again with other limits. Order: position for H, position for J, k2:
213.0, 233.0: 0.504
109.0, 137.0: 0.496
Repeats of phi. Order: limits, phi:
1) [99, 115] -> 15.5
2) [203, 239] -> 15.2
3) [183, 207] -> 15.3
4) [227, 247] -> 15.2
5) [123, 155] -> 15.4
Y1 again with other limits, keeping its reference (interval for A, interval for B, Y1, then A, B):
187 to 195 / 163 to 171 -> 16.21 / 8.10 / 8.11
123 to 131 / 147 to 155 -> 16.33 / 8.21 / 8.12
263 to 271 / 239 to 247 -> 16.11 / 8.02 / 8.09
